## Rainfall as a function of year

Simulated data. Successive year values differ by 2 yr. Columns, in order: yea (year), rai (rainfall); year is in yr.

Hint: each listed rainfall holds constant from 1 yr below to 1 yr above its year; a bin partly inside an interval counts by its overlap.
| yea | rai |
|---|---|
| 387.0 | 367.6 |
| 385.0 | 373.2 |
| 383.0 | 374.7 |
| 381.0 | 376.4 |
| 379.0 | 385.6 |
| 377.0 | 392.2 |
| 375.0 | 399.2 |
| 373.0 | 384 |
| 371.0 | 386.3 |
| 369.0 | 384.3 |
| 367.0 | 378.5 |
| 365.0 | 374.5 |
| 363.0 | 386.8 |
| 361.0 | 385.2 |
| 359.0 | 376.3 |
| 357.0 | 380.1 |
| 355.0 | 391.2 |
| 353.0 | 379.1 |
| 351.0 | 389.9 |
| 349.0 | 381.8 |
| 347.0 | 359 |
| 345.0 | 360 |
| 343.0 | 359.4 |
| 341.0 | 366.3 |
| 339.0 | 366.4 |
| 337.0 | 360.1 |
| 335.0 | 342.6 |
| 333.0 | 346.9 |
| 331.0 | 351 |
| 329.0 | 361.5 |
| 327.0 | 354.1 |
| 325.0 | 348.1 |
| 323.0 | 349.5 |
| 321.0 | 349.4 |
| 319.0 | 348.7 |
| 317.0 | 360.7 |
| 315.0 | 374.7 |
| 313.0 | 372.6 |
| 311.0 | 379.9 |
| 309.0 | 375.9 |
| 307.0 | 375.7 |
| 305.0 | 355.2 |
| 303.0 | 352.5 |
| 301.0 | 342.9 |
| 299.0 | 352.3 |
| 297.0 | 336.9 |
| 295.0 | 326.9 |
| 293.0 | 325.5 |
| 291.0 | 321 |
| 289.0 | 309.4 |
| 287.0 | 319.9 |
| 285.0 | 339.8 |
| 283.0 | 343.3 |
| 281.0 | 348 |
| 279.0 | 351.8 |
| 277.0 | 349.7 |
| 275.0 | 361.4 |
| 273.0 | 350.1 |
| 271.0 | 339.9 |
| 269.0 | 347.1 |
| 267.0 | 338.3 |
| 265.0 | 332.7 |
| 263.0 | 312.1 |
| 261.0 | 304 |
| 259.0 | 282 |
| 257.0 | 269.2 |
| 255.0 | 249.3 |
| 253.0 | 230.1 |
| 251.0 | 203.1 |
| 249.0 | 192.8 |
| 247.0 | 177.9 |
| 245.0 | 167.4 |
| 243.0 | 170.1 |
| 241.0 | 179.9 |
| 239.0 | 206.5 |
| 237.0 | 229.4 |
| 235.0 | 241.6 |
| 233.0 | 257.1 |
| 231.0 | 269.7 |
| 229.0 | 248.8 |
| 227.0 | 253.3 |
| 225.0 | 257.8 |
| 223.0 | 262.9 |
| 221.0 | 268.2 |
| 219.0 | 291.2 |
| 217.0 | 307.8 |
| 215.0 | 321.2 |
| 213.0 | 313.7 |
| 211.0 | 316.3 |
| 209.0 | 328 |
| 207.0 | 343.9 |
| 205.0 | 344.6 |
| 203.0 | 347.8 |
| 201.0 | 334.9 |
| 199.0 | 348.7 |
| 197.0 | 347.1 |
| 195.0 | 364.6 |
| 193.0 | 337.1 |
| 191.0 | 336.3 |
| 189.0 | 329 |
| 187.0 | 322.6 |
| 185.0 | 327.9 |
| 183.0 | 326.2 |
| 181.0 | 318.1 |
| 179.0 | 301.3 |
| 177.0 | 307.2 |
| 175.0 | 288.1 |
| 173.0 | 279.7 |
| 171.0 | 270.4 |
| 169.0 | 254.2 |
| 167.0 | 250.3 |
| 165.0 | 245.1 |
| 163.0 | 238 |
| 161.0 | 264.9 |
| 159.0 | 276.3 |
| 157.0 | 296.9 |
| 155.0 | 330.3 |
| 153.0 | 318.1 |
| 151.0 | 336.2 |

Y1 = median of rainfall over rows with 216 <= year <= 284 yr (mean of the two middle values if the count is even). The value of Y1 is 269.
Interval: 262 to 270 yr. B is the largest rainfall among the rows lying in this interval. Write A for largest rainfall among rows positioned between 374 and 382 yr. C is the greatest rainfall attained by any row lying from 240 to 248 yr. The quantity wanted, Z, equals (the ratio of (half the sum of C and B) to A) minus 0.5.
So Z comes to 0.16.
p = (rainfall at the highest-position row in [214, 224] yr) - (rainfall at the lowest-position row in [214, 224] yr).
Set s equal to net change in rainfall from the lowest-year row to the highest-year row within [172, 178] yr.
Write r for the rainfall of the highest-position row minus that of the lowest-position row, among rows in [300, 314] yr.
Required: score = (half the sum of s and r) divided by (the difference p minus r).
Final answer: -0.3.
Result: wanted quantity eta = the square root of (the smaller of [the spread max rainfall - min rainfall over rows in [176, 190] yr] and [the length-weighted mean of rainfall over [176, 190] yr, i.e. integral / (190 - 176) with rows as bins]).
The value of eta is 5.3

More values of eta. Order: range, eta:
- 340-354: 5.6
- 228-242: 9.5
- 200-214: 5.8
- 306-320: 5.6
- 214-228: 8.2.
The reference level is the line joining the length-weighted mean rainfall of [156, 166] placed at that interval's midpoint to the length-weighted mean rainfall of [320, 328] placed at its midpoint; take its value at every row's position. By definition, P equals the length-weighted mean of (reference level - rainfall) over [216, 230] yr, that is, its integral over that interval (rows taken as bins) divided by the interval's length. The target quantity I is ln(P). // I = 3.29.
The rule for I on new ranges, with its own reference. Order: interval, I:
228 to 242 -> 4.25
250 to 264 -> 3.93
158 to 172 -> 2.23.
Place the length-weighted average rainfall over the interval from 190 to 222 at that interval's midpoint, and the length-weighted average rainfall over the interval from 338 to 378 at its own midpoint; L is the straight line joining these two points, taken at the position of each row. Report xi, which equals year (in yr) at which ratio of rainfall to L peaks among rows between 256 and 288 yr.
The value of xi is 275.0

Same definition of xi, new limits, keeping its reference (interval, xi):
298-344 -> 311.0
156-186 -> 185.0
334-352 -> 351.0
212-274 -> 273.0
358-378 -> 375.0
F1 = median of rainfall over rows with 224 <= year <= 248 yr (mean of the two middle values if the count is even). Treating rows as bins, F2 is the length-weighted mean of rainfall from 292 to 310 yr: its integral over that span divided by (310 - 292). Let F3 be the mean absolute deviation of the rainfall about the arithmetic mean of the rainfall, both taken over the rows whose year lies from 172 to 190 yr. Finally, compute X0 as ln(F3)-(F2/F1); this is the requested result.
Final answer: 1.2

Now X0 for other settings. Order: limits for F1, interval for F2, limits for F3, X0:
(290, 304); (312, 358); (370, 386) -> 0.9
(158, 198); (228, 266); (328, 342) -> 1.3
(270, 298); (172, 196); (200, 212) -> 1.3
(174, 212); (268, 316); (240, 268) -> 2.9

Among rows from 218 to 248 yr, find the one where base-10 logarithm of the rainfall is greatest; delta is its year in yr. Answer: 219.0 yr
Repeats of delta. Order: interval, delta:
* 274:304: 275.0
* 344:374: 355.0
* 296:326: 311.0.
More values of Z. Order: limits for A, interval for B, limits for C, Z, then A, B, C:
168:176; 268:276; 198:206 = 0.73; 288.1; 361.4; 348.7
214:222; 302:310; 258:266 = 0.60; 321.2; 375.9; 332.7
